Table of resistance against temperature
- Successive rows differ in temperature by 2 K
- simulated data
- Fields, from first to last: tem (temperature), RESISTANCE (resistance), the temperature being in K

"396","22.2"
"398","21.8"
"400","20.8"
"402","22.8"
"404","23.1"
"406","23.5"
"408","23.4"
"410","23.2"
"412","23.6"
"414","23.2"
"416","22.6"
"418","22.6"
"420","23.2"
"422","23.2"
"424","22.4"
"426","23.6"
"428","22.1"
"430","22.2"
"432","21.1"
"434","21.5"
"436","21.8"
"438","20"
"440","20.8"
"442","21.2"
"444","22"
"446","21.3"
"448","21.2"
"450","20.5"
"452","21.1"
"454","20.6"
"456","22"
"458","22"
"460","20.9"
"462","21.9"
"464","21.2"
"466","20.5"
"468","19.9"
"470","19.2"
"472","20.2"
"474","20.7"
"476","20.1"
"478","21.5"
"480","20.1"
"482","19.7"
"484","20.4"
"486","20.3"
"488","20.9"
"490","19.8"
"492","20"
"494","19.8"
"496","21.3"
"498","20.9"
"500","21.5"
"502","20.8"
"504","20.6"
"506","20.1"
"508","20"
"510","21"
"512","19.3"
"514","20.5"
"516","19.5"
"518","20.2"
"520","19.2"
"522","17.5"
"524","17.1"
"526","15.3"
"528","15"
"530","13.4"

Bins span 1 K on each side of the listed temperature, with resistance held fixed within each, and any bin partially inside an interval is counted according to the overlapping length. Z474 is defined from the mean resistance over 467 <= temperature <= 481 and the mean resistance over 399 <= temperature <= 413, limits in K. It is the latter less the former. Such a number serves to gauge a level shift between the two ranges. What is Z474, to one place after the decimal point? 2.7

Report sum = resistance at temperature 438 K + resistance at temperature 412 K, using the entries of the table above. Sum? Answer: 44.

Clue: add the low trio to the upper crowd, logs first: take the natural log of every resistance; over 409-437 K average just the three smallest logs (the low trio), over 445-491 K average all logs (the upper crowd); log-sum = 6.10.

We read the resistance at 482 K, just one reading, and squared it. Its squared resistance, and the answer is 388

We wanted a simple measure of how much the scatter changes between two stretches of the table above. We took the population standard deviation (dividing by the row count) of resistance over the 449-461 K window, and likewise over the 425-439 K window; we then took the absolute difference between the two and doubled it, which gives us 0.82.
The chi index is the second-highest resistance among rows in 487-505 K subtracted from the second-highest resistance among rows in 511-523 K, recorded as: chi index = -1.1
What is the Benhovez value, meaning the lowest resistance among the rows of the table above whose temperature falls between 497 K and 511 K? 20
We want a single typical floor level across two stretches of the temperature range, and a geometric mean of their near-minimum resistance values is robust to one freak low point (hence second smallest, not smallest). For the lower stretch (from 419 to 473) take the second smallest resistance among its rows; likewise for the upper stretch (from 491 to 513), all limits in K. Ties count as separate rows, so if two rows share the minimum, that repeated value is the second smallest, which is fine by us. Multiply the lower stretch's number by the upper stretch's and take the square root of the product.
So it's 19.8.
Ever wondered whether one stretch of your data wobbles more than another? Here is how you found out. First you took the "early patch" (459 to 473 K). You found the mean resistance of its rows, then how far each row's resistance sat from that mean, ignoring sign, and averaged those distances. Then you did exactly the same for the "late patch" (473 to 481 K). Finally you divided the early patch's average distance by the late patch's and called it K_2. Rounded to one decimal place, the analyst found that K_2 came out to 1.4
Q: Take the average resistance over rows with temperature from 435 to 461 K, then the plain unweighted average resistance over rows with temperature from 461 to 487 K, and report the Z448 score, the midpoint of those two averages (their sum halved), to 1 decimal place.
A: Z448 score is 20.8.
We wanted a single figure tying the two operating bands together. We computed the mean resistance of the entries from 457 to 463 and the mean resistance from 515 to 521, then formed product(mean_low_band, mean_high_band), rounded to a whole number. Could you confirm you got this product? 424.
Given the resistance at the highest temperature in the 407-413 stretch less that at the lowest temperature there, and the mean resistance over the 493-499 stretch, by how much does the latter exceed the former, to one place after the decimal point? 20.5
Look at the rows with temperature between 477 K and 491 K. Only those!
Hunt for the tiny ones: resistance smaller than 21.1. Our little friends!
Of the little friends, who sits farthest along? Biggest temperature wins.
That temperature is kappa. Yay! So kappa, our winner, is 490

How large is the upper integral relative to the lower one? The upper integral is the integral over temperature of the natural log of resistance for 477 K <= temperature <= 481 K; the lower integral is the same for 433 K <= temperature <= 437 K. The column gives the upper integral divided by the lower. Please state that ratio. 0.99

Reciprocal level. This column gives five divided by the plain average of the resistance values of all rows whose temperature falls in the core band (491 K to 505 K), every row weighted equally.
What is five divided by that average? 0.242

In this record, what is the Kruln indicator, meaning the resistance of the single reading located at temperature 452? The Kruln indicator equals 21.1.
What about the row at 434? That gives 21.5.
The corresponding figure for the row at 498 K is 20.9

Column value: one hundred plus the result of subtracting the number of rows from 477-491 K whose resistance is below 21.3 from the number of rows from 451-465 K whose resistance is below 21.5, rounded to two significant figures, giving 98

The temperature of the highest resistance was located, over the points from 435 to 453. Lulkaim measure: 444 K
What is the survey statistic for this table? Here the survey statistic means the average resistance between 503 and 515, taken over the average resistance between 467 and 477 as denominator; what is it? 1.01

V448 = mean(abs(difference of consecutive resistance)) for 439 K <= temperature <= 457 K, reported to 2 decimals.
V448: 0.65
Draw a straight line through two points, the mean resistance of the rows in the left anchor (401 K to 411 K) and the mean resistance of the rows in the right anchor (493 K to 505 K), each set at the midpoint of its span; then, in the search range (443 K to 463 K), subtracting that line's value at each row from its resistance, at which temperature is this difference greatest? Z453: 462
